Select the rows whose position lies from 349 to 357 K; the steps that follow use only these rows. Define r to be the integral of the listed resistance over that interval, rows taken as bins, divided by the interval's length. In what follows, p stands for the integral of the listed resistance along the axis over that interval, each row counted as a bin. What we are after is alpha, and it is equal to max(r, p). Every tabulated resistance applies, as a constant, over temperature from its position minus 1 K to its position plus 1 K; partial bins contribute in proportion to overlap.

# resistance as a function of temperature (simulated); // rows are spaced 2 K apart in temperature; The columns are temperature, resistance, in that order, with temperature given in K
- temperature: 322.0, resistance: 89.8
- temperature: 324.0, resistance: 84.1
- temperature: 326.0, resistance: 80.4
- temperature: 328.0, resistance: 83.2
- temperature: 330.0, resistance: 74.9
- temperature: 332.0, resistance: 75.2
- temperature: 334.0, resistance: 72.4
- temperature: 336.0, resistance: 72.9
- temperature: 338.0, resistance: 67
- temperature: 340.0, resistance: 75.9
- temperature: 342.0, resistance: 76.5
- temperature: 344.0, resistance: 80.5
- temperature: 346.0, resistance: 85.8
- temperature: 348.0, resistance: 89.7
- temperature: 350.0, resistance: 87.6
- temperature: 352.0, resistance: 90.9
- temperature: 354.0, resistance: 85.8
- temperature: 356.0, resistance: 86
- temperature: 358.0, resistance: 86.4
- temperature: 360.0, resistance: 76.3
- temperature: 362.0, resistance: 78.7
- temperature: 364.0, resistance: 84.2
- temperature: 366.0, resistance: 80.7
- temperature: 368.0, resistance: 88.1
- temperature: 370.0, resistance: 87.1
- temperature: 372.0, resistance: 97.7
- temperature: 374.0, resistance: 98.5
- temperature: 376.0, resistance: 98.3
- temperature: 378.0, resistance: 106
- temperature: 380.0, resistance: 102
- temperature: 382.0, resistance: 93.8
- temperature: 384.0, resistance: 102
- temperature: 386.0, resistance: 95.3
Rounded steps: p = 701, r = 88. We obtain 701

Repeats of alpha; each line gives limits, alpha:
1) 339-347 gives 637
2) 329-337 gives 591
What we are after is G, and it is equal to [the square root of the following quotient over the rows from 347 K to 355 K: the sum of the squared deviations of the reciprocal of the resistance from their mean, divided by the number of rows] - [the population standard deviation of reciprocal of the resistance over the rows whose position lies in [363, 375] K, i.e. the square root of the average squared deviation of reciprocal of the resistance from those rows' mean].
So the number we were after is -0.0006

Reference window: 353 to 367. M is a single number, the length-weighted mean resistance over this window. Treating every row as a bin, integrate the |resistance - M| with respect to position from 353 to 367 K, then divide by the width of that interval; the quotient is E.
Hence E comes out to 3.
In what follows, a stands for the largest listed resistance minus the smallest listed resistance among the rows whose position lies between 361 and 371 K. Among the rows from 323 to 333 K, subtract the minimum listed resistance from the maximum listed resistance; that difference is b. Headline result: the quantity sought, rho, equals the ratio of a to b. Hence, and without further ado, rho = 1.0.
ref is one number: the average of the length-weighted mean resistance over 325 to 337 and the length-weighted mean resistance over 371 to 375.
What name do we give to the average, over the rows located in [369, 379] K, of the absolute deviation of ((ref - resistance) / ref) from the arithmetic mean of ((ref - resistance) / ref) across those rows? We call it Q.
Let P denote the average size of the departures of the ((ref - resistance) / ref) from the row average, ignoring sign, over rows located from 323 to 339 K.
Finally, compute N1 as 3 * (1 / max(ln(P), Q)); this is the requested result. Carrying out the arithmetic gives 63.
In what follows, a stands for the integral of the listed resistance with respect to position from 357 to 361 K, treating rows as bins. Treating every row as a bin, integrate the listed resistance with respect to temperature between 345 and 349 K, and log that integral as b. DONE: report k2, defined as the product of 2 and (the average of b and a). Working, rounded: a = 325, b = 351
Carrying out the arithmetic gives 676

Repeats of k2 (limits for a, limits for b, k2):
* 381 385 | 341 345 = 706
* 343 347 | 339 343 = 637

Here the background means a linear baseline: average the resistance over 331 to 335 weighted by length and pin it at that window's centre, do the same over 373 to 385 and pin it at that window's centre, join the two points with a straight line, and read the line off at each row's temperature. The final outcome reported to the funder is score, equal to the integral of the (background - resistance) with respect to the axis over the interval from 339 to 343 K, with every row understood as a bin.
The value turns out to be 9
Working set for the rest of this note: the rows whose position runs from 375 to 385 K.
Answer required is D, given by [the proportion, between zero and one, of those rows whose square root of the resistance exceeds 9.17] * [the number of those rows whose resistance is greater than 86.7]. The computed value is 5.0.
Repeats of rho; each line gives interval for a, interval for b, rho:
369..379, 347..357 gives 3.7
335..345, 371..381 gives 1.6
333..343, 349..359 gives 1.9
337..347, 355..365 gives 1.9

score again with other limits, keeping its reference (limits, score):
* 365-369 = 35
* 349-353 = -21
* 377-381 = -16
